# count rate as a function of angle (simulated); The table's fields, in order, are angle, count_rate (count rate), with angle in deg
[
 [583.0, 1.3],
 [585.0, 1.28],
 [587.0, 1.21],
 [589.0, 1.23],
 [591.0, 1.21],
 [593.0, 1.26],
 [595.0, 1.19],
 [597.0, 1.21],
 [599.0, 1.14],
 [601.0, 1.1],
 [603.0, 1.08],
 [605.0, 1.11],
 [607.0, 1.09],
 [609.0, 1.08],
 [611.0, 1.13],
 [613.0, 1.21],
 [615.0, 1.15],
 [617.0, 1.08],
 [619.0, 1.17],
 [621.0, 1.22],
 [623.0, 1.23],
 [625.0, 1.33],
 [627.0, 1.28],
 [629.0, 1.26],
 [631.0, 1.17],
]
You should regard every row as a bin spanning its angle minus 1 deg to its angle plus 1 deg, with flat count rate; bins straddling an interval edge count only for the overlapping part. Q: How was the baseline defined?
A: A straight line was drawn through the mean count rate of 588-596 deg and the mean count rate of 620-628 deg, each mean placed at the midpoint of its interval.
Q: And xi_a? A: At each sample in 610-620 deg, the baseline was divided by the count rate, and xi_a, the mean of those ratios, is 1.09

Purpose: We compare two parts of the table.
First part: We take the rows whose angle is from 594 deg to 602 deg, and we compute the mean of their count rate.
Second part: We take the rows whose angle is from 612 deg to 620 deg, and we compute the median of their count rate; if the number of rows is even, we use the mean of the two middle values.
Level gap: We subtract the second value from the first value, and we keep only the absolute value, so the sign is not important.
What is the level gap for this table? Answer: 0.00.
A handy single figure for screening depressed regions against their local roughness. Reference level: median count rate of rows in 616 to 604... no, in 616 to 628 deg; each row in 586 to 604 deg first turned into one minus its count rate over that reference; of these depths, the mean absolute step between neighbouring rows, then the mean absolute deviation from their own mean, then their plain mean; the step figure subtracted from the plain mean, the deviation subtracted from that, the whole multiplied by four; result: -0.15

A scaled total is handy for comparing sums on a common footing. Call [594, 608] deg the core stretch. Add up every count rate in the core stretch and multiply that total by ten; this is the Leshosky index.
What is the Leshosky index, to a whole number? 79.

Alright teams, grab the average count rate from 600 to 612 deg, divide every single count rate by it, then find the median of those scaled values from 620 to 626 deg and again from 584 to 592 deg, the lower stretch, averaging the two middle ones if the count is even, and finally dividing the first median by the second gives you 1.01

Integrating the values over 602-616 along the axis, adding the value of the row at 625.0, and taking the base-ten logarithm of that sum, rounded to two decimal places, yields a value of 1.23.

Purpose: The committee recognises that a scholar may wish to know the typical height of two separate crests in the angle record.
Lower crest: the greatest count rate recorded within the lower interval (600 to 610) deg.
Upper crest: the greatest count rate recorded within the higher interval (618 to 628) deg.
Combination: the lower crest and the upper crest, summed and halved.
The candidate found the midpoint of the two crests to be 1.22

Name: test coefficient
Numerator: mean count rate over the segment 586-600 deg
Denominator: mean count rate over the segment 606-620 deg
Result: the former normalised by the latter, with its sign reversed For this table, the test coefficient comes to -1.07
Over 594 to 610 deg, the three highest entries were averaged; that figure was 1.18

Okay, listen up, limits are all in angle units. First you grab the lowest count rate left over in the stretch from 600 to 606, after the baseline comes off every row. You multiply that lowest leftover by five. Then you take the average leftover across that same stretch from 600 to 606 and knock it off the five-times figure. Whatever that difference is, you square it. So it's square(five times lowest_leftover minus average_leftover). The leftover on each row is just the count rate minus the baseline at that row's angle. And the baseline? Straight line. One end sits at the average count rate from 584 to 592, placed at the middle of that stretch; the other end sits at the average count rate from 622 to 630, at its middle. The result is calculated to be 0.481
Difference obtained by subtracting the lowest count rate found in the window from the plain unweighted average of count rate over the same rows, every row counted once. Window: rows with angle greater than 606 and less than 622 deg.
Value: 0.061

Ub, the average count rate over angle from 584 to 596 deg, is 1.23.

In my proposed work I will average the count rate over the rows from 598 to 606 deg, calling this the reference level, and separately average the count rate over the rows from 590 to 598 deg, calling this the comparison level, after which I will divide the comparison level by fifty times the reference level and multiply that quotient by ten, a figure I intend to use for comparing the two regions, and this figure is 0.220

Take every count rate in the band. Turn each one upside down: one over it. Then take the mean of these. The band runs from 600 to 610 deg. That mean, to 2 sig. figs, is 0.92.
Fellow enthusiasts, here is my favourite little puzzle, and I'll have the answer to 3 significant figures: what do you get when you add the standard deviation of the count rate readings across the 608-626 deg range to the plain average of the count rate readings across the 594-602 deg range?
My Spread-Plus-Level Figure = 1.24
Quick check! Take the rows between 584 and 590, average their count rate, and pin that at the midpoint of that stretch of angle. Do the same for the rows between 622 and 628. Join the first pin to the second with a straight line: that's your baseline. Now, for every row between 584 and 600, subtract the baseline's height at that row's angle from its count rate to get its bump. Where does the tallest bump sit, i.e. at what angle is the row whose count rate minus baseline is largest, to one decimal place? 585.0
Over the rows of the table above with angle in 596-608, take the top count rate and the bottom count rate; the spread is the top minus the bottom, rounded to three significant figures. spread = 0.130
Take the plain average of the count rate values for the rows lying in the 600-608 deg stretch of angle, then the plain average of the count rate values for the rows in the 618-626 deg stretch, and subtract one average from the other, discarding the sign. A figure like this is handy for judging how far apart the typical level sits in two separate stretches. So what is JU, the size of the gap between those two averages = 0.14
